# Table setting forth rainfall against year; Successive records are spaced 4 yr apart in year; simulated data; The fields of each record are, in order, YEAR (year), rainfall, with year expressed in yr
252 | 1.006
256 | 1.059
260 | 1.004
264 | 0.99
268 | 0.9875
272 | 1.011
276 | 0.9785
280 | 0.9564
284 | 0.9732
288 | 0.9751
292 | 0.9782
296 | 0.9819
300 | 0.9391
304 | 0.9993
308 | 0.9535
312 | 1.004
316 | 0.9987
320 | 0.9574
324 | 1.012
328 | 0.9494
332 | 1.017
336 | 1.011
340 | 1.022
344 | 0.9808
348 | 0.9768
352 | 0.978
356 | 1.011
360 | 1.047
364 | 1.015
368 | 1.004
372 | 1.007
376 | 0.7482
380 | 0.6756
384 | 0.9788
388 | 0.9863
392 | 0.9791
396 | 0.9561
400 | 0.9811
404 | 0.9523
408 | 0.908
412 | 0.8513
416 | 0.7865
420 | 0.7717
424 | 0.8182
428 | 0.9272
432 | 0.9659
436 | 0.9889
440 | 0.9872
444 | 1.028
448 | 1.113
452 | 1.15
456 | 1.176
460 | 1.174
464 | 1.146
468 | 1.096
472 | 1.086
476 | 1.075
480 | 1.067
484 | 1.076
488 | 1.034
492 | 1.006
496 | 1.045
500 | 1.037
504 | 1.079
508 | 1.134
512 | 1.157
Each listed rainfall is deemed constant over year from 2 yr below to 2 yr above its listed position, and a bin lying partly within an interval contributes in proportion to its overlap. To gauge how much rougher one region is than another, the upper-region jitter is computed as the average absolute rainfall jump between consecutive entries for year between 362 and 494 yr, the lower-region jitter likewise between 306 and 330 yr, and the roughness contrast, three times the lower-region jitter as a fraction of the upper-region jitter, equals 2.7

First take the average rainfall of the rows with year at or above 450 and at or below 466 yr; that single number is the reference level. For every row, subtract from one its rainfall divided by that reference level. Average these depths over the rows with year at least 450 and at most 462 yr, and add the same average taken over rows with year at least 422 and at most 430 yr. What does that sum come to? 0.24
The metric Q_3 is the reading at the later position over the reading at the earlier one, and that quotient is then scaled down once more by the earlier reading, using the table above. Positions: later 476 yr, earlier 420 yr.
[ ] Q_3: 1.81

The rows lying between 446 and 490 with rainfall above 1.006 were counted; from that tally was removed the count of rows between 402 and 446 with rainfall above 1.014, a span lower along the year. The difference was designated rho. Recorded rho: 10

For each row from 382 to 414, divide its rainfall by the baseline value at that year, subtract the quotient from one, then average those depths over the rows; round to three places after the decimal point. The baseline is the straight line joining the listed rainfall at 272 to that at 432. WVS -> 0.027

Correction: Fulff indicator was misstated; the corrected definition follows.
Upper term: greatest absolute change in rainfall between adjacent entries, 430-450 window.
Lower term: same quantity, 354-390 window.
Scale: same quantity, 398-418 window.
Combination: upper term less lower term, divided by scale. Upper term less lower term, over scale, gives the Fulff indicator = -3.4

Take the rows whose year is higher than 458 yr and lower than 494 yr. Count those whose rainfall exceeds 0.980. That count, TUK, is 9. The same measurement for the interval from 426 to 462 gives 7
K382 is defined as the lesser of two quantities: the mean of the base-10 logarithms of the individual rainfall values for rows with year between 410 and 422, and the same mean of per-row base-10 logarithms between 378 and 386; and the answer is -0.10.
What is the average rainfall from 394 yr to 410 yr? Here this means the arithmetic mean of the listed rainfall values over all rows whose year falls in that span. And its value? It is 0.949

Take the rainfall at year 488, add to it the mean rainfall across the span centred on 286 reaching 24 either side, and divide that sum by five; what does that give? 0.402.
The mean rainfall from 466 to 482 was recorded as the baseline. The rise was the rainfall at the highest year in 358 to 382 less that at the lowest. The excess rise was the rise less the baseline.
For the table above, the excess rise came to -1.45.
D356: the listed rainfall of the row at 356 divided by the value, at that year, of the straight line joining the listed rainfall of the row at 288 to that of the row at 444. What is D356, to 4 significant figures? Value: 1.013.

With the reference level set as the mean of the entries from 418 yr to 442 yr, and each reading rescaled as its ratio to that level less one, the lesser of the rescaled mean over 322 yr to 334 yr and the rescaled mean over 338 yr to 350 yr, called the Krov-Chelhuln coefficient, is 0.091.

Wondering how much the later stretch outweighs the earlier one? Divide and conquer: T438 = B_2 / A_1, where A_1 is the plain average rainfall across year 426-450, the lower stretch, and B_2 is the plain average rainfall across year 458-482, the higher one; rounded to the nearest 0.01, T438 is 1.11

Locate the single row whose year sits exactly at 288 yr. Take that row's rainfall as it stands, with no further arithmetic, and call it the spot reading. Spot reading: 0.9751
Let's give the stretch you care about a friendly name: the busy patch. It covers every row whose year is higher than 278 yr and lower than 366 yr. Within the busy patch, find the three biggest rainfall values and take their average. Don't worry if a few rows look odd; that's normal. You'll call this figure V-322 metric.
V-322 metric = 1.03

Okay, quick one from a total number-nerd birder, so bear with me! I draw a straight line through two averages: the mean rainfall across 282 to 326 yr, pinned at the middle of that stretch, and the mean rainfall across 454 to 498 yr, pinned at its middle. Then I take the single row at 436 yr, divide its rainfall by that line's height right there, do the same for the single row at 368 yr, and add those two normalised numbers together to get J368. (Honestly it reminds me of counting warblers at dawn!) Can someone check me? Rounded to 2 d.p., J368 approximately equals 1.91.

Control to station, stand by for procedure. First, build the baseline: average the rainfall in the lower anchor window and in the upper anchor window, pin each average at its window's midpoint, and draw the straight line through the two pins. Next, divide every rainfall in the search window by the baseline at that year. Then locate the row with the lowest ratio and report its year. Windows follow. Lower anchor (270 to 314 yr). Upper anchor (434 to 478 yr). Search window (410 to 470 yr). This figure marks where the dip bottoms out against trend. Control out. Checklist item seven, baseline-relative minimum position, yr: 420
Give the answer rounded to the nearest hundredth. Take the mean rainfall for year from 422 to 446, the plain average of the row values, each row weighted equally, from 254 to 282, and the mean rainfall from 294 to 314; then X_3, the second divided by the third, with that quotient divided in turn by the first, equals 1.07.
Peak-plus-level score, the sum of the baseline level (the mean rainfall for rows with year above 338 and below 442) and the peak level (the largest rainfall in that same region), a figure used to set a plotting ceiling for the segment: 1.98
